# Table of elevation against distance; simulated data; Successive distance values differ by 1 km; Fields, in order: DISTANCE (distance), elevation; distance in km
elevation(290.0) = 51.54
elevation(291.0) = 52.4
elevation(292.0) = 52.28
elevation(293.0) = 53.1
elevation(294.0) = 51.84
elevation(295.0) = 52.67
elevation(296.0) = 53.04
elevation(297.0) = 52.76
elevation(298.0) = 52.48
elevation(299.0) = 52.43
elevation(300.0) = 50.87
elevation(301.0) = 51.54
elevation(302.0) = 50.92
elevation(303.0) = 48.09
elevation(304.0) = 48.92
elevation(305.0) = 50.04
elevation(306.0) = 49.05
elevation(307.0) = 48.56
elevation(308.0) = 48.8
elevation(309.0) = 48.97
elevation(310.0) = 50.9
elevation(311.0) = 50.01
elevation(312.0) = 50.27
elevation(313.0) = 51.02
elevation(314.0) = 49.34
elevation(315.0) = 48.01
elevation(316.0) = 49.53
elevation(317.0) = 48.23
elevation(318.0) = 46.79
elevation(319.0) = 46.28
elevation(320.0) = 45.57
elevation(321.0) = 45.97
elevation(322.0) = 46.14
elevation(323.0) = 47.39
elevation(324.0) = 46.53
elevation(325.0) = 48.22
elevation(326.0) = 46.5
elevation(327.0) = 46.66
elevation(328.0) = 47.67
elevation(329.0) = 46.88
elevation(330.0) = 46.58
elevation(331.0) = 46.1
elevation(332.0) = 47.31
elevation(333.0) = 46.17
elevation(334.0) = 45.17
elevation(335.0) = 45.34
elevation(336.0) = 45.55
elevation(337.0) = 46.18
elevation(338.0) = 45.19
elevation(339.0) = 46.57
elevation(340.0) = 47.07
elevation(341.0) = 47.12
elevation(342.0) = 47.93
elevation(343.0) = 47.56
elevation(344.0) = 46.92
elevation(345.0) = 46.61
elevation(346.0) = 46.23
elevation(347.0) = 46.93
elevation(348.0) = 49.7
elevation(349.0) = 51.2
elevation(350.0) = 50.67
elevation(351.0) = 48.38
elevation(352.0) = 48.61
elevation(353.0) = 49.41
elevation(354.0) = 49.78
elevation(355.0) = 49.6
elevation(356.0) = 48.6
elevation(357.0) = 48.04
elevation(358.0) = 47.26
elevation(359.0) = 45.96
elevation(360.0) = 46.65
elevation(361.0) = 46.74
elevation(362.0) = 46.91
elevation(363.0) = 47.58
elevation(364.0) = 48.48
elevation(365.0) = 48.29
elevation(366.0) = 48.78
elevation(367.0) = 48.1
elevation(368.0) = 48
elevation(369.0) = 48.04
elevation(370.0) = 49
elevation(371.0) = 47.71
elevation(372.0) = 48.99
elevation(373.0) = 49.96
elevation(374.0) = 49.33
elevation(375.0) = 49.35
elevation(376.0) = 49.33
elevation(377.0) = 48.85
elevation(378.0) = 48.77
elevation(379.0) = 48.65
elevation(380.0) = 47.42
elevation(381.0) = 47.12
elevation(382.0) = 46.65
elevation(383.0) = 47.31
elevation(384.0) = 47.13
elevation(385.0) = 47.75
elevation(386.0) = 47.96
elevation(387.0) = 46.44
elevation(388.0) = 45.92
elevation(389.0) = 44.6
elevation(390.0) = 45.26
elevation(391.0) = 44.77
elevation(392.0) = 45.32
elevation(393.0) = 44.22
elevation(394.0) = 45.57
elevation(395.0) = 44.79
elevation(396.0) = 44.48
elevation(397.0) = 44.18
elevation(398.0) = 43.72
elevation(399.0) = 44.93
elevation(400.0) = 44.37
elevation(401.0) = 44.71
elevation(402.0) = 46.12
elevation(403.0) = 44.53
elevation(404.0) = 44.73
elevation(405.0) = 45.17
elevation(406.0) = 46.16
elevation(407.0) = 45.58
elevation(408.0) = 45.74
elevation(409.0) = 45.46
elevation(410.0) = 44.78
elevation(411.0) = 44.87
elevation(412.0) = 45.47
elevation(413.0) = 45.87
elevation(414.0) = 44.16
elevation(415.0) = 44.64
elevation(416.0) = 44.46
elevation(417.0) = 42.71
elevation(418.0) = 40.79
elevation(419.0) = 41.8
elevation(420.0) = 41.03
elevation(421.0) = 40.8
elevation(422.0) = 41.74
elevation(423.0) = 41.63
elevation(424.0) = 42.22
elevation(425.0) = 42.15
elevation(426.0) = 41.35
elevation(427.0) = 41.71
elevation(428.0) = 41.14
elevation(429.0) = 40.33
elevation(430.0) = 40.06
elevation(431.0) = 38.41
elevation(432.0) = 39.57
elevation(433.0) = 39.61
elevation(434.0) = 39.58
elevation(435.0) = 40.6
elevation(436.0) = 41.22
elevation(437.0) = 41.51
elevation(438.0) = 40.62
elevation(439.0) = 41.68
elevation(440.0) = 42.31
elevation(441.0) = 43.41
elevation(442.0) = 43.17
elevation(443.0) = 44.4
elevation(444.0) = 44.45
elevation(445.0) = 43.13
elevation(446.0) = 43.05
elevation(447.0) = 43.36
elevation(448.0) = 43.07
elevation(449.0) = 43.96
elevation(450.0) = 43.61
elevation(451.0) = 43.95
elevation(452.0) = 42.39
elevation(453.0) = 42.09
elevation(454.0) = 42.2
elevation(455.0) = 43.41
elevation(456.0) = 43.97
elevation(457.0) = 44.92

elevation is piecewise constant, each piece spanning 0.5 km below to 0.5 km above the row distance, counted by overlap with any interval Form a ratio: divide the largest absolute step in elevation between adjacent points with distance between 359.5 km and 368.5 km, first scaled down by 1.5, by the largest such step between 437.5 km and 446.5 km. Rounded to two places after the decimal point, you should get 0.45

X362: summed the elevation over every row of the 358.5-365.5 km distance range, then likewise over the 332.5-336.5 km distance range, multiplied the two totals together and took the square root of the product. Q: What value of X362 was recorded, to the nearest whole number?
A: 245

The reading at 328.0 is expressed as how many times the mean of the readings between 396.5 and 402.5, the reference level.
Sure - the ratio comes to 1.07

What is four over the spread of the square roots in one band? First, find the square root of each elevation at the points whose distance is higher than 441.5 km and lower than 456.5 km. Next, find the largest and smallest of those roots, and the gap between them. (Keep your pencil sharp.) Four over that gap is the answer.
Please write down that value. 22.3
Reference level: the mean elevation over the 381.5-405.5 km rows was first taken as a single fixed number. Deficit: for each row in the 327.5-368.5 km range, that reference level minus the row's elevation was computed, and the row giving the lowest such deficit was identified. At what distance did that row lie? 349.0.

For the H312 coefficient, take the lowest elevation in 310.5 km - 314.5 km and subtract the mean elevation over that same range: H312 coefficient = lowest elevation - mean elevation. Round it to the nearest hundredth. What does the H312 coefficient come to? -0.82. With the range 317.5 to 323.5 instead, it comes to -0.79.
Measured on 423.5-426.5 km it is -0.56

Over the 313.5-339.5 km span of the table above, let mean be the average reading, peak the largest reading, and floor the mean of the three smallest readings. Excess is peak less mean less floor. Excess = -42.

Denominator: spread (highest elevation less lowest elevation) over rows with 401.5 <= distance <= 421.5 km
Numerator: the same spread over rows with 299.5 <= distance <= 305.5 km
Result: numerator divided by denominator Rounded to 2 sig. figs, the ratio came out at 0.64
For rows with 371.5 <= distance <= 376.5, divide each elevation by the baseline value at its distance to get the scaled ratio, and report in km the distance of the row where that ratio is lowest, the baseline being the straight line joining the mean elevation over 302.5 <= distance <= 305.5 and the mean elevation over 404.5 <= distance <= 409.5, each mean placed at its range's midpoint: 372.0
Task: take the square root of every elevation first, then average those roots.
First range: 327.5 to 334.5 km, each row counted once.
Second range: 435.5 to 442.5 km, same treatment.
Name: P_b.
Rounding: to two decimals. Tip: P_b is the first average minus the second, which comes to 0.34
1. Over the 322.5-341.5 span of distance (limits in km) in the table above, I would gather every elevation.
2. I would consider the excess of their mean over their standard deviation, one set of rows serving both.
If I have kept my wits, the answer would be 45.7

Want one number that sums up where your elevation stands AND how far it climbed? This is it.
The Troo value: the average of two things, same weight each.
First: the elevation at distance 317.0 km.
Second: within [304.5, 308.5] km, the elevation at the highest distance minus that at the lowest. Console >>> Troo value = 23.5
